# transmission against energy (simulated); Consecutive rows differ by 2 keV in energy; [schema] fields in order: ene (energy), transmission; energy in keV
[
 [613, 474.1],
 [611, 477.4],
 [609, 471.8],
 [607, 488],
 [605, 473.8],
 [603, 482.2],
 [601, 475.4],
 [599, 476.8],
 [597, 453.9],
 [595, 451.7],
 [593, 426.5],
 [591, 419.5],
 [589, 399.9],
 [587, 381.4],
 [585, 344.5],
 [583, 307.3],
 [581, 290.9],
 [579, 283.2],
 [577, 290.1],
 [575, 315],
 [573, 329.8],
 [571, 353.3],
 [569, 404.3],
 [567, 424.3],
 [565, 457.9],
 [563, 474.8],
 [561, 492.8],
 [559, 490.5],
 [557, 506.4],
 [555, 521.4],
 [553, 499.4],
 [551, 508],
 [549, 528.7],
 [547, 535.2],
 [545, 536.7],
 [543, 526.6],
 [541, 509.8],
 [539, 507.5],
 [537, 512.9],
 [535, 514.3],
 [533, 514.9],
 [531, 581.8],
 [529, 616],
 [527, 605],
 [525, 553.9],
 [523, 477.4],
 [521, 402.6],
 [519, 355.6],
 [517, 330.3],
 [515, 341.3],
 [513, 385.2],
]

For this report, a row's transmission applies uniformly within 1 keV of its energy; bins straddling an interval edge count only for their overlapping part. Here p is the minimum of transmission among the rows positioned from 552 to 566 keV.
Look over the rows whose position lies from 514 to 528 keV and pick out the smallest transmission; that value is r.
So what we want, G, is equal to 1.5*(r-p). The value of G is -191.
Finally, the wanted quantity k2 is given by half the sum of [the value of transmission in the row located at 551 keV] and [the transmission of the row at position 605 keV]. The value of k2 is 491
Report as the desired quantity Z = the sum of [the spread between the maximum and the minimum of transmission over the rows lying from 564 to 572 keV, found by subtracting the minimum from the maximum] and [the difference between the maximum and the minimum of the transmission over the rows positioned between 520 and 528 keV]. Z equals 307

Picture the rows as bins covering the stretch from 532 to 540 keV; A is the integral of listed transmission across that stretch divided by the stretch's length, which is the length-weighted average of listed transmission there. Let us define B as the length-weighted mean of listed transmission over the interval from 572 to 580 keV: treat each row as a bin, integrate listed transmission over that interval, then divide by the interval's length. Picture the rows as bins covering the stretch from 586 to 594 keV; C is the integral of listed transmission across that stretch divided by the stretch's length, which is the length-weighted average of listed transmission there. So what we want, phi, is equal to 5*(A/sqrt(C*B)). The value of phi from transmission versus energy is 7.3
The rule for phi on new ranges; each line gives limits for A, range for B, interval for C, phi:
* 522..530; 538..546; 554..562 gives 5.5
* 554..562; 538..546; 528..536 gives 4.7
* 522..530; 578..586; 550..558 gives 7.1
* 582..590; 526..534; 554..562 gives 3.3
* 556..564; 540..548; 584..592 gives 5.4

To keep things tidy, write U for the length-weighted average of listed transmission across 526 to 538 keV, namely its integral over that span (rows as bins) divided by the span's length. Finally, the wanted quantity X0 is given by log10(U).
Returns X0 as 2.75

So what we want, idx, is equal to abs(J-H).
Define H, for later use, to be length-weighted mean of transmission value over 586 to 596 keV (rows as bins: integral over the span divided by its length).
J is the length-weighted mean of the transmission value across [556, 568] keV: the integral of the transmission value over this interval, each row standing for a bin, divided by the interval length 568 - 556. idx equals 59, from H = 416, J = 474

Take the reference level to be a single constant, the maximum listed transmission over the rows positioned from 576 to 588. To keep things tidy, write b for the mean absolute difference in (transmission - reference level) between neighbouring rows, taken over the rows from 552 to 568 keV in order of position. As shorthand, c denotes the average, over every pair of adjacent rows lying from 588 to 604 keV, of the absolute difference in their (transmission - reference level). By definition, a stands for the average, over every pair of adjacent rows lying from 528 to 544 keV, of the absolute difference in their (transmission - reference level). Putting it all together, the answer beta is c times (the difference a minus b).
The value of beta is 7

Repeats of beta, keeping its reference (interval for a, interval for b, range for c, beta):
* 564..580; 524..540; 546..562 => 8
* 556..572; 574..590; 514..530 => 56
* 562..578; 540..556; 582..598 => 295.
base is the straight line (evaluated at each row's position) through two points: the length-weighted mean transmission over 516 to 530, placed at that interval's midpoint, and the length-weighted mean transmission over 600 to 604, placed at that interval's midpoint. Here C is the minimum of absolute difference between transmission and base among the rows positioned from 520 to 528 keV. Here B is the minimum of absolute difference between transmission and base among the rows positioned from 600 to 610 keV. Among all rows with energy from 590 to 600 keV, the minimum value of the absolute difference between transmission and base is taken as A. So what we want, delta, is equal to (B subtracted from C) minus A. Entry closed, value -5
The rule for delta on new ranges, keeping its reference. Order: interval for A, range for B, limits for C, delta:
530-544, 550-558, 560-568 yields -48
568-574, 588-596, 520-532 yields -101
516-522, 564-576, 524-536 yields -58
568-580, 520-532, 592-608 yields -72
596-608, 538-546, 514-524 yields -32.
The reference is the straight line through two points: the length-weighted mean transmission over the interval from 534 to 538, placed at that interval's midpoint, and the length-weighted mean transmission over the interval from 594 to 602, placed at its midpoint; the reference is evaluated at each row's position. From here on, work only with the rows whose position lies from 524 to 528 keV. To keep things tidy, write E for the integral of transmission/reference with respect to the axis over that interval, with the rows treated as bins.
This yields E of 4.44 keV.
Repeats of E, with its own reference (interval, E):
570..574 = 2.82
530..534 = 4.24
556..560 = 4.02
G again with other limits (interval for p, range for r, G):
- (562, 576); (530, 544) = 289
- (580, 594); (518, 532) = 97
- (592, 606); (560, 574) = -145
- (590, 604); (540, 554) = 120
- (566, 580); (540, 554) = 324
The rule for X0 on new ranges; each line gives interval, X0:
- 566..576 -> 2.56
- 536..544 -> 2.71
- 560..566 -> 2.68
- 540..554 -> 2.72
